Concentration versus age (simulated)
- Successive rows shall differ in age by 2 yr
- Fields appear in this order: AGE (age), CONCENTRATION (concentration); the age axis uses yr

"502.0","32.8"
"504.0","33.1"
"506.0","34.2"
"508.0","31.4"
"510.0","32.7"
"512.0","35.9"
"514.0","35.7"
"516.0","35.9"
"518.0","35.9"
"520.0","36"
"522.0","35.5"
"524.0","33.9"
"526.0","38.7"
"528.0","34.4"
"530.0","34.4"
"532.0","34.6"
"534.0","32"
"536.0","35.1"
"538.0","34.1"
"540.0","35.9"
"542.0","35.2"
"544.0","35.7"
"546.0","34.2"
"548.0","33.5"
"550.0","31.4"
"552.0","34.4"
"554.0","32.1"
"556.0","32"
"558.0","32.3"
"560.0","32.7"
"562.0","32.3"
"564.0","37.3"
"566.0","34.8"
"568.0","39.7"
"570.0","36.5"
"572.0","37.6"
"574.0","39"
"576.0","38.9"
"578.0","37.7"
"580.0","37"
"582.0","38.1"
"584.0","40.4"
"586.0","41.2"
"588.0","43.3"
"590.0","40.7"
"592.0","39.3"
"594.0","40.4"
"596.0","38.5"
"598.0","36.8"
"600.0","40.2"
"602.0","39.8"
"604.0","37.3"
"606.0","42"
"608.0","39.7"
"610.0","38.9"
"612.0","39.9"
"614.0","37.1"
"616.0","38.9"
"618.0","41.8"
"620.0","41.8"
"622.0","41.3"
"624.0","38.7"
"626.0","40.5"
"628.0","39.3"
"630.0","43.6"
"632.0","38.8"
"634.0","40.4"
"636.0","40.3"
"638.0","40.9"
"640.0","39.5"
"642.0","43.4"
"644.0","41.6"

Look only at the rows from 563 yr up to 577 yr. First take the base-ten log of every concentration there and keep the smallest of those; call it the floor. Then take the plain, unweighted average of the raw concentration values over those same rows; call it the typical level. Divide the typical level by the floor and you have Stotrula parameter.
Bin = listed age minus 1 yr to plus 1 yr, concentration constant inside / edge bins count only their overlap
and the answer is 24.4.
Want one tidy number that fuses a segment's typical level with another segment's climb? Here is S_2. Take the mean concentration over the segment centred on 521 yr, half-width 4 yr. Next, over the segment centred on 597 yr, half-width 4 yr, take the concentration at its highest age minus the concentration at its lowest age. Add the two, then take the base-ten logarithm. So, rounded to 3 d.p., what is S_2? 1.546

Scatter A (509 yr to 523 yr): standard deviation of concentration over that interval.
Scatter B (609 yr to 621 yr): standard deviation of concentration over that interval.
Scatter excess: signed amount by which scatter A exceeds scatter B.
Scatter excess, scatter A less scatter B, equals -0.6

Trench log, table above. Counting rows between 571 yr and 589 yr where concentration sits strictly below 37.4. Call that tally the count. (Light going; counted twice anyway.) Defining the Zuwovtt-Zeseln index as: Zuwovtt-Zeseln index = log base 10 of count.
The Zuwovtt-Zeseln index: 0.0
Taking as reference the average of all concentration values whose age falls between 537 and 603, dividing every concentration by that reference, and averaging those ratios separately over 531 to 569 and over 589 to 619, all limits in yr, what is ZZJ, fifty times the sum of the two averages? 100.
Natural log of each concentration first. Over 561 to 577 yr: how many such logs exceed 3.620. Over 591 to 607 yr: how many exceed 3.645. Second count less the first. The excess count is 2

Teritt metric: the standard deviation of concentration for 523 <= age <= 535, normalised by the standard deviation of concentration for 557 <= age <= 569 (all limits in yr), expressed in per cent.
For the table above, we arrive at 72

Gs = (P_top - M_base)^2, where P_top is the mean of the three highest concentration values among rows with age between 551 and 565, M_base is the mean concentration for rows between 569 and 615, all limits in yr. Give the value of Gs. 19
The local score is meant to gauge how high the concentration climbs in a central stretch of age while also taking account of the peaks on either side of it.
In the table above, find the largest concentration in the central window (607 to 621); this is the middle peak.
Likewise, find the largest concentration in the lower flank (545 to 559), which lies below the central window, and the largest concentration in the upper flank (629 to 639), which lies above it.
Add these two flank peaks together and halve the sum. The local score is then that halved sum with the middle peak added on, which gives 80.8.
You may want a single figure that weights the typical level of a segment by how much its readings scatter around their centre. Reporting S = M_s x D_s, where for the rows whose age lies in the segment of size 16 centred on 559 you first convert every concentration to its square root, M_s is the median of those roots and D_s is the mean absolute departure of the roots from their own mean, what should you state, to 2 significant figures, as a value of 0.74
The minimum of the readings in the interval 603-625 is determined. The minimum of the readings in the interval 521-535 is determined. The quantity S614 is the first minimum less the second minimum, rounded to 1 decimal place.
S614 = 5.1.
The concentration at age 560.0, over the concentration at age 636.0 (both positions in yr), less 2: -1.19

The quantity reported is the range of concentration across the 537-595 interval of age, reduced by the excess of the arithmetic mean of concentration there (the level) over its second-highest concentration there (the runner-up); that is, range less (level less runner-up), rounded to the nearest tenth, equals 16.6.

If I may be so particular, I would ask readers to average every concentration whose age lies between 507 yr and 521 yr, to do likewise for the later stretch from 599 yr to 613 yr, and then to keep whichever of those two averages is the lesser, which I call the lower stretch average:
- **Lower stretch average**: 34.8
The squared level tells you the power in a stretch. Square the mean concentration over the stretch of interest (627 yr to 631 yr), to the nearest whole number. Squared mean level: 1718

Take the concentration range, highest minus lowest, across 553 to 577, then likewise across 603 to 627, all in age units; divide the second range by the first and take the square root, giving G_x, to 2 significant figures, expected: 0.80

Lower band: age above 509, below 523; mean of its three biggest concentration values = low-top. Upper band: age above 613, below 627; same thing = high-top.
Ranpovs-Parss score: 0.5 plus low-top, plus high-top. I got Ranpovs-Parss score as 78.1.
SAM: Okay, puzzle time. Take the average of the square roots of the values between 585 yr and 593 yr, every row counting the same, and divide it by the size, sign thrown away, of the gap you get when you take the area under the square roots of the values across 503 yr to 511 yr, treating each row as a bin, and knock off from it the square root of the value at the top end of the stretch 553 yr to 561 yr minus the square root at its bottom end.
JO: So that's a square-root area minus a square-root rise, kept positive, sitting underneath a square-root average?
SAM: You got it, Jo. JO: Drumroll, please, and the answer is 0.140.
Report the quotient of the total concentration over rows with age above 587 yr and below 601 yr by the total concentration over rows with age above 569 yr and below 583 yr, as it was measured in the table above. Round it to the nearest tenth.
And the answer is 1.1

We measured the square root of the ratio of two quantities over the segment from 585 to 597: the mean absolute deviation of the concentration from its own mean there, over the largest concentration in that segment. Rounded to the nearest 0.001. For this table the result 0.164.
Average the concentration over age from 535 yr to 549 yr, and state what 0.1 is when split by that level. 0.0029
